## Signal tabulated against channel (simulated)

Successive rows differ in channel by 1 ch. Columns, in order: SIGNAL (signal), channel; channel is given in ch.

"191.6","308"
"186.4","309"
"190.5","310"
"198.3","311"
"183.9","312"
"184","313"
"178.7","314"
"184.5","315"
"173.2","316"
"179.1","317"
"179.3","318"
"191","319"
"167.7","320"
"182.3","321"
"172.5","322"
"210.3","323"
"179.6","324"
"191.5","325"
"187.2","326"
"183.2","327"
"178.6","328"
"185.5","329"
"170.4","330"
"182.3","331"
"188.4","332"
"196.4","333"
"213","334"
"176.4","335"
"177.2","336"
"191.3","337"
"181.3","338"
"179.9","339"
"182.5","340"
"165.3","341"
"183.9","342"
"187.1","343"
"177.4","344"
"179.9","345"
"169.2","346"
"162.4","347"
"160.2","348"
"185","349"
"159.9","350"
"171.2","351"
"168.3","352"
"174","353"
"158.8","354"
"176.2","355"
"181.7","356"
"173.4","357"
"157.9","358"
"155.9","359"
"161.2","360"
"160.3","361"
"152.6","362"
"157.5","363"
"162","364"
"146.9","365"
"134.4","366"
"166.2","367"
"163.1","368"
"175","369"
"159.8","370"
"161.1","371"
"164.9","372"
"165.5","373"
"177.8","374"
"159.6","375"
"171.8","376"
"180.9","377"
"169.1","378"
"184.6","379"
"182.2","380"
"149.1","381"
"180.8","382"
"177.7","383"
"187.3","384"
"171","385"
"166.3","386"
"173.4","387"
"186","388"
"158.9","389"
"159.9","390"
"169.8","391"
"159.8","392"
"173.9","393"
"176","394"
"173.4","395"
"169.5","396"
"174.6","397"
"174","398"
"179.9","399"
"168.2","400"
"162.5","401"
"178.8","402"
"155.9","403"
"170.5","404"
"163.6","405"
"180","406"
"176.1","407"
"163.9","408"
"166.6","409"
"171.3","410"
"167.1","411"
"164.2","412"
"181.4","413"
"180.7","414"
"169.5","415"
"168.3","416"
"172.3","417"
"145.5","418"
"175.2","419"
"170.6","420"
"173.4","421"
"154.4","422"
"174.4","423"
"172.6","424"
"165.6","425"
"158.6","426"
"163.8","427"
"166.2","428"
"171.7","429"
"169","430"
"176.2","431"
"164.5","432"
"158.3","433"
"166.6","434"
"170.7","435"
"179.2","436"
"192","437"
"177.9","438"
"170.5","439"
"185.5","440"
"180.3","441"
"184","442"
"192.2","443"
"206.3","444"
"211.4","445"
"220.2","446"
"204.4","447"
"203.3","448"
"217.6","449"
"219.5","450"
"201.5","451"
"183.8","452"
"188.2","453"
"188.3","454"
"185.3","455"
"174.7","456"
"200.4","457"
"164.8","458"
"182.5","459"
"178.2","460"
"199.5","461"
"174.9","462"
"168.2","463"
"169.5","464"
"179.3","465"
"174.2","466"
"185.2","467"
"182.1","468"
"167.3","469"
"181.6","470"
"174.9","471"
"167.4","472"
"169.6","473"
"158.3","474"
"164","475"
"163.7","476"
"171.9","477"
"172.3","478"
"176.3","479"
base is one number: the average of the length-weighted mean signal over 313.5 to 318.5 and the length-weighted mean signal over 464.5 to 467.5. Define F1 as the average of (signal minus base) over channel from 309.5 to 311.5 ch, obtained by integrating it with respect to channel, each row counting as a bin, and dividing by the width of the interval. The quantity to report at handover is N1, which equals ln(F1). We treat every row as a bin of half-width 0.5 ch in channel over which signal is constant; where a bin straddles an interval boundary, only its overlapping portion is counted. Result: 2.72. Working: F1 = 15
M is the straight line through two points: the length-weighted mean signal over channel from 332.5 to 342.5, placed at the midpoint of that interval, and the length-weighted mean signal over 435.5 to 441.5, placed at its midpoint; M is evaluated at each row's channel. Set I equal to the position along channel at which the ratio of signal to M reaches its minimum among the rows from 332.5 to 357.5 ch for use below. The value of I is 354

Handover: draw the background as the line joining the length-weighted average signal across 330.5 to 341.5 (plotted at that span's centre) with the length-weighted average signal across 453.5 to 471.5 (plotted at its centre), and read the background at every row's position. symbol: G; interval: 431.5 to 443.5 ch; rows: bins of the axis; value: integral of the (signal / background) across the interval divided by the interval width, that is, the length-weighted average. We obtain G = 0.98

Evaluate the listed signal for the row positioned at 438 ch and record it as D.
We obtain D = 177.9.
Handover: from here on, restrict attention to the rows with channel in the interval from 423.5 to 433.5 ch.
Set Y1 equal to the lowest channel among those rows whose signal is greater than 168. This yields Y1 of 424 ch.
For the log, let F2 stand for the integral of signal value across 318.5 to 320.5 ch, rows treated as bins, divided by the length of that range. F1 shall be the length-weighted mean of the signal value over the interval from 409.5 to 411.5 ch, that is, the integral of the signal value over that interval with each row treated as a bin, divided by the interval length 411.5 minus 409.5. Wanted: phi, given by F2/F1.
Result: 1.06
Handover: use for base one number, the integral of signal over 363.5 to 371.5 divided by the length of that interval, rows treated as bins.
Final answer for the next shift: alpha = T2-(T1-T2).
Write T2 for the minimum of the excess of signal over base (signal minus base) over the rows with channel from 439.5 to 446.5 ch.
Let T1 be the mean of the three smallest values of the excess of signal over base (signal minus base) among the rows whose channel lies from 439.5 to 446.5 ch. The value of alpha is 19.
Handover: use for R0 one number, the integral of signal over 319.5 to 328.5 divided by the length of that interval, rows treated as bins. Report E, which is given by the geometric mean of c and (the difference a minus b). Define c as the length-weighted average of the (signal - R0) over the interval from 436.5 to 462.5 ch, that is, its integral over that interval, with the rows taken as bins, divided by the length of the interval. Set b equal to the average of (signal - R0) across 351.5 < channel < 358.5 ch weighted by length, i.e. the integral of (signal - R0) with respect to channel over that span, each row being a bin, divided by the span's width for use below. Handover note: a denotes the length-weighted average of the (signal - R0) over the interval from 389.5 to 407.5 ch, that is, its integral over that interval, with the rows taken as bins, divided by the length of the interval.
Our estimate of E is 2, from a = -13.3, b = -13.6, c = 8.2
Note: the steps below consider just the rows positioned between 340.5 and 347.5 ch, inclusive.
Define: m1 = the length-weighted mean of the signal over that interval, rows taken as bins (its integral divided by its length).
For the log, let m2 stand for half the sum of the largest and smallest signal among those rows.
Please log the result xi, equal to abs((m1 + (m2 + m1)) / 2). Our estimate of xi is 262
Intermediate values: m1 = 175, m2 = 175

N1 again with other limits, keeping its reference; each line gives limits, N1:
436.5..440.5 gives 0.79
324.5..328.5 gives 1.77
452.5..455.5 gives 2.08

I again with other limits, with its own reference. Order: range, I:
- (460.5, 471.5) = 469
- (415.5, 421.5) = 418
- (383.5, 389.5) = 389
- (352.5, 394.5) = 366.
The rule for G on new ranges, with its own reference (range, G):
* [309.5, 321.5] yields 0.98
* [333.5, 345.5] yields 0.99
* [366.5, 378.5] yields 0.92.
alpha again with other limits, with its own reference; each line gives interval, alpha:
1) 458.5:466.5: 7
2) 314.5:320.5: 4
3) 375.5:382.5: -24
